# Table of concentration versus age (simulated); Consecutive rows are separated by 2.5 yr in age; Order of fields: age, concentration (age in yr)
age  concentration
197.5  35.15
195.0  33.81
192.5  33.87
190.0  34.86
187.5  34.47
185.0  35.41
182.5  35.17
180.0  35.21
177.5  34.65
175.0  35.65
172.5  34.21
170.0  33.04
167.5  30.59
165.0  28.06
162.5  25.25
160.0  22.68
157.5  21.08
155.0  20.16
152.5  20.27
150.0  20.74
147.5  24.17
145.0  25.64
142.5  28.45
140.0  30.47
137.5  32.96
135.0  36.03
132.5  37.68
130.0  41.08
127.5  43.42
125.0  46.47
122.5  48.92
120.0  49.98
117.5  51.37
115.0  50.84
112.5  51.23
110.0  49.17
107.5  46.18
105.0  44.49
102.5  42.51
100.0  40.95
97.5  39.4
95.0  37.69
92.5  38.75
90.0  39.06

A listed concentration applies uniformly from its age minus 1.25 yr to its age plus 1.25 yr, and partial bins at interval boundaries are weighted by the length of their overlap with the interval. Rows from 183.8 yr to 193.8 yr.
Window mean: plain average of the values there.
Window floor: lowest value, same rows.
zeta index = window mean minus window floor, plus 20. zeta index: 20.8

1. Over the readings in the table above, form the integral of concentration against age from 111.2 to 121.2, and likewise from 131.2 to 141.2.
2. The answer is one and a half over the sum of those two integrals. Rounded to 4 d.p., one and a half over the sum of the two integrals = 0.0018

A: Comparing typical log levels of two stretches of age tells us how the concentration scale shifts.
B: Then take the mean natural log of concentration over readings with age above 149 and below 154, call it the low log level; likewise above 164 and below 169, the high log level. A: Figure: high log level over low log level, 1.12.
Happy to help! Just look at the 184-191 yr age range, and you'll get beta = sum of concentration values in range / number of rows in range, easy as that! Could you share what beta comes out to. 34.9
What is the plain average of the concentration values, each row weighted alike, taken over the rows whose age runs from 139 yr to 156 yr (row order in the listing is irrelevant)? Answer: 24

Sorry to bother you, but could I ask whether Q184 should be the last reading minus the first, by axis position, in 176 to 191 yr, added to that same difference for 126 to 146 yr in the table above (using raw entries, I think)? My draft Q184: -18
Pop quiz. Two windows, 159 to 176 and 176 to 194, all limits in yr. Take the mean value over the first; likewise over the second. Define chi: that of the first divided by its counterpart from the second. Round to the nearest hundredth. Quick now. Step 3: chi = 0.86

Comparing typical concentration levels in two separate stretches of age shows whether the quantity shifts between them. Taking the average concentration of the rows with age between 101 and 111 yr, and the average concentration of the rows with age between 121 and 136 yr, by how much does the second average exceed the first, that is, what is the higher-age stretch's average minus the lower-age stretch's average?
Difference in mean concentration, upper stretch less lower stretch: -3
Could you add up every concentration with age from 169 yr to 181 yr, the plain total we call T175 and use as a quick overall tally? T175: 173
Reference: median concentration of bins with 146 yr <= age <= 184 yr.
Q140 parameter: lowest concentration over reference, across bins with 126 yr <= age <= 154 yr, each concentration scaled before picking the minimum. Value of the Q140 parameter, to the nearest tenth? 0.7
